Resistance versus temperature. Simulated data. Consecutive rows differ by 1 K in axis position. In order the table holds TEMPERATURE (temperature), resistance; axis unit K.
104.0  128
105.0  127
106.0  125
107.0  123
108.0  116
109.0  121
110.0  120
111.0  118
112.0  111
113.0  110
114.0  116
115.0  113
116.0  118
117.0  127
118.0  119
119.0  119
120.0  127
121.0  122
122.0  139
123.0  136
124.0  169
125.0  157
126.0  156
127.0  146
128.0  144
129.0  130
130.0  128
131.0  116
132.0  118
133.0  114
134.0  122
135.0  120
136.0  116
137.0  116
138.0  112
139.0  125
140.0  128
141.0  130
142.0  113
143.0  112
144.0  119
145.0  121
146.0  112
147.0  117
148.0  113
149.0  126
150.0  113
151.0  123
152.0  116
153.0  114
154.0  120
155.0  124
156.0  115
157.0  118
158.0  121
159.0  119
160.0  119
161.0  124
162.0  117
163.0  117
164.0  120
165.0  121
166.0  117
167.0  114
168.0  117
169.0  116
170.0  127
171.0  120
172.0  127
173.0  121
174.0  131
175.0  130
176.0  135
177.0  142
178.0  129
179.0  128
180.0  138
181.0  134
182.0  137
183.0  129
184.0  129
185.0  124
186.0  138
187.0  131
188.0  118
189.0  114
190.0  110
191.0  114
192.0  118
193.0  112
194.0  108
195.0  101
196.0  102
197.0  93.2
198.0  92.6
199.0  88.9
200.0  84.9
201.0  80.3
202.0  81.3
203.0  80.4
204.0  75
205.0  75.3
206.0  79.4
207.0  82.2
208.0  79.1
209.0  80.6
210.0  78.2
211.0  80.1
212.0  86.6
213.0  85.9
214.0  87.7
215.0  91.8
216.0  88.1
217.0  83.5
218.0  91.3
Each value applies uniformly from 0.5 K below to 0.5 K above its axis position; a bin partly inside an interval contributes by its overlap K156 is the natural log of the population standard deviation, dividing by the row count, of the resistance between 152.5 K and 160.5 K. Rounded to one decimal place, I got 1.1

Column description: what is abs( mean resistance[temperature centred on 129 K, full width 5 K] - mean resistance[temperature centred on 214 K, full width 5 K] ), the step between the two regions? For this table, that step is 45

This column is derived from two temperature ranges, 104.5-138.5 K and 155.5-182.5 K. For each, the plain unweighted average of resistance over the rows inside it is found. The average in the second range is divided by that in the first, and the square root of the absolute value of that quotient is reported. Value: 0.99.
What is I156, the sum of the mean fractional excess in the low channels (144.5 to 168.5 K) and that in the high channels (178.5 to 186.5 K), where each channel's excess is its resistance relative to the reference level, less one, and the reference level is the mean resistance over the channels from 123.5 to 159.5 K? 0.02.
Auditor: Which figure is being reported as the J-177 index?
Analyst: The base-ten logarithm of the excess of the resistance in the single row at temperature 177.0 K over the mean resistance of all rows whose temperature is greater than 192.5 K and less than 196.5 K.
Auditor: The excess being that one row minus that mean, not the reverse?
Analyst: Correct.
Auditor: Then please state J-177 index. 1.56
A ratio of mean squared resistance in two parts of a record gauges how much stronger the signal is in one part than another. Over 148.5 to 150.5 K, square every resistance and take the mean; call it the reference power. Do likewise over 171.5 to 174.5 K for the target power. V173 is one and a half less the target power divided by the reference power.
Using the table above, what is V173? 0.4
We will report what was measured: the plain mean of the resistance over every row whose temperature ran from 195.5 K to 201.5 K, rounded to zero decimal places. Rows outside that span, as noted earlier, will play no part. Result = 90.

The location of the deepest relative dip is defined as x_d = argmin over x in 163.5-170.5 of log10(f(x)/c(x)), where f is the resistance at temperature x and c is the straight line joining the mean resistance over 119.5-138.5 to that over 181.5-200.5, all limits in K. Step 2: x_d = 167.0 K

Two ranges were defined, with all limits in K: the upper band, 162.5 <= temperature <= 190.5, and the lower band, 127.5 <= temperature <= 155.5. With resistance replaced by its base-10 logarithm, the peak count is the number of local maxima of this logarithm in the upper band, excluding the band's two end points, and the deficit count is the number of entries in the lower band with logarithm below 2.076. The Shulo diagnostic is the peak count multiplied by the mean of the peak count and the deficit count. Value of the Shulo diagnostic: 108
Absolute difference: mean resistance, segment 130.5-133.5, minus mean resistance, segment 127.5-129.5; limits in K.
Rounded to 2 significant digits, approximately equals 21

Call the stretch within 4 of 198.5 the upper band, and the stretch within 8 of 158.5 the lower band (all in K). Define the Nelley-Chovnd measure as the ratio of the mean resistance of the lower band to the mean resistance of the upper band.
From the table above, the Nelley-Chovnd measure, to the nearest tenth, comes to 1.3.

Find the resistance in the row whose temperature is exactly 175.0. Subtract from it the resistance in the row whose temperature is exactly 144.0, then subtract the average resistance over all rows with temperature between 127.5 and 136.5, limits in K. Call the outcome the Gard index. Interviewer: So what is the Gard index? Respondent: -112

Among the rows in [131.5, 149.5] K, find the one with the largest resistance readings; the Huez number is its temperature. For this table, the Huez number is 141.0 K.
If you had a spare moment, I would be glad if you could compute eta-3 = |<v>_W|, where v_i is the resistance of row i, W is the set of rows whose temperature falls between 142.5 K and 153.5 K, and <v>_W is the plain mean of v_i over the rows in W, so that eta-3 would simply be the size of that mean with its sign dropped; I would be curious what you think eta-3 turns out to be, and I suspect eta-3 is 117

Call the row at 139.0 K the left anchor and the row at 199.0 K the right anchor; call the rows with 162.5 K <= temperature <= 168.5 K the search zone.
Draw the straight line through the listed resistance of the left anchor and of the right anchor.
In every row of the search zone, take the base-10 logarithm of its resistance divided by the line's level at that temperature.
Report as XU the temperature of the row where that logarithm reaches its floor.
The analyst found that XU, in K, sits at 167.0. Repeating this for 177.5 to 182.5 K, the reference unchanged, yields 179.0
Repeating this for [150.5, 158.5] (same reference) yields 153.0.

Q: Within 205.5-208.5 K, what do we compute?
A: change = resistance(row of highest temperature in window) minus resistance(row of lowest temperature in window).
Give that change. -0.3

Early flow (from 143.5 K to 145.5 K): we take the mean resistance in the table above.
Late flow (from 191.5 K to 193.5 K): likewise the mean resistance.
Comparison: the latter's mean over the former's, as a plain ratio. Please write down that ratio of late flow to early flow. 0.96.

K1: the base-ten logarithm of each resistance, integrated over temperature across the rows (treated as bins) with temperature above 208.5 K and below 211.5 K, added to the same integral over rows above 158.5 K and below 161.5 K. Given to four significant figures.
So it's 11.95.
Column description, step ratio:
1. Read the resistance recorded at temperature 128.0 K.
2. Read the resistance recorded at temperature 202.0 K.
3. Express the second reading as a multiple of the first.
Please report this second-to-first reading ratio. 0.56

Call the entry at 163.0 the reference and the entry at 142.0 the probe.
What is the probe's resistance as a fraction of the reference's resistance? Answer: 0.97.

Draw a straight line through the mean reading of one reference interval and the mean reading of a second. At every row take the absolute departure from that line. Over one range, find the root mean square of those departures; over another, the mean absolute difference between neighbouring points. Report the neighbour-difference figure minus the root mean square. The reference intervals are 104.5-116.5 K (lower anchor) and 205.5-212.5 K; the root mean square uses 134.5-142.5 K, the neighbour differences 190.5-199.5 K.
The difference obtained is -10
